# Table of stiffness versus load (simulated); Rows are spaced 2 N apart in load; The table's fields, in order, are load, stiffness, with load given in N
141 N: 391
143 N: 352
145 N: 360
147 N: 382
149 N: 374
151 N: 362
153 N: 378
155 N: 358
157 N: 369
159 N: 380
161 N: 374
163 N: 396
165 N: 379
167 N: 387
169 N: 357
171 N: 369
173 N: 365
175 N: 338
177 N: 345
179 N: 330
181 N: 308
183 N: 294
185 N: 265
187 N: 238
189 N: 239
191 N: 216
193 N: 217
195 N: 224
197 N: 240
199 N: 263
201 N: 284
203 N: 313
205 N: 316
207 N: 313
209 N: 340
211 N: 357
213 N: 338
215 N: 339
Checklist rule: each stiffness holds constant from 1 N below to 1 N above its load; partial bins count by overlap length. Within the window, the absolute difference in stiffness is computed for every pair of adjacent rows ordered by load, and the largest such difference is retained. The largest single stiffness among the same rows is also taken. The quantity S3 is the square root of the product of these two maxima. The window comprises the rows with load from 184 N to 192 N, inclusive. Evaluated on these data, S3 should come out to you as 85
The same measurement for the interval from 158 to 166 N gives 93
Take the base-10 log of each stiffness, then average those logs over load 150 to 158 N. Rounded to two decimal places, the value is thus 2.56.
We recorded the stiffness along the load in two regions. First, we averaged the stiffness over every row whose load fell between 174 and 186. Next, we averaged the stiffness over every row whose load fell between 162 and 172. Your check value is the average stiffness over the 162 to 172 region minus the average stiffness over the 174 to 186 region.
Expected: 64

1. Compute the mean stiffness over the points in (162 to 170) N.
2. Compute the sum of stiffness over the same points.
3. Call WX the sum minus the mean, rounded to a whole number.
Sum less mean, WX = 1139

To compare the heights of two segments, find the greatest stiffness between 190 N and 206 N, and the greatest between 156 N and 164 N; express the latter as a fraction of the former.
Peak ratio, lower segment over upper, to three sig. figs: 1.25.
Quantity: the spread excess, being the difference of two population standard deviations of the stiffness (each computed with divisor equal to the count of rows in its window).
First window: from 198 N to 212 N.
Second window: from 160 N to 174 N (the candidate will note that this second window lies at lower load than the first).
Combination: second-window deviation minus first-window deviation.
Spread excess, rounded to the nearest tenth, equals -17.0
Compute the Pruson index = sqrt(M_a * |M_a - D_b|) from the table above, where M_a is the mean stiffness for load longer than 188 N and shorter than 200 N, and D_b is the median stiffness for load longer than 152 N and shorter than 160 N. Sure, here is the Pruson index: 181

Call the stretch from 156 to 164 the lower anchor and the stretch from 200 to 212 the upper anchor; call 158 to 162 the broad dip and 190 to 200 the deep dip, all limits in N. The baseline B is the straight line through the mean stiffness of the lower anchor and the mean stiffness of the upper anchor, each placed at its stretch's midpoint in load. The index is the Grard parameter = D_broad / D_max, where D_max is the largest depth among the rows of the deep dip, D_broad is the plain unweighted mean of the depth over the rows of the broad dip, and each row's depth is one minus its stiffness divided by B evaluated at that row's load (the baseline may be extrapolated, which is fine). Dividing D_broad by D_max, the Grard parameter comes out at 0.02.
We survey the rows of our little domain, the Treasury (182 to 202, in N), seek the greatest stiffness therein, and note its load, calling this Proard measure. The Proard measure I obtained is 183 N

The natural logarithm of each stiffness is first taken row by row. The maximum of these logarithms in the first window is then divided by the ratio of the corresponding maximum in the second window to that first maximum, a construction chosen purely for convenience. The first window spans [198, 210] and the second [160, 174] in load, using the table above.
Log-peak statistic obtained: 5.7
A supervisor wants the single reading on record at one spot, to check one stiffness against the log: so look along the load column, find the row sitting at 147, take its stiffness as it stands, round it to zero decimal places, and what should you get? 382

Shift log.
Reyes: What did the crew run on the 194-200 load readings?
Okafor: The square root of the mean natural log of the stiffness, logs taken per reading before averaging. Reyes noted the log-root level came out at 2.34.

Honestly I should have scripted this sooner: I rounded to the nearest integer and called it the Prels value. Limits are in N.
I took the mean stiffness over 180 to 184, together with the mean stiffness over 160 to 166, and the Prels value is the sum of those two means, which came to 684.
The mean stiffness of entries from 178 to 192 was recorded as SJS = 270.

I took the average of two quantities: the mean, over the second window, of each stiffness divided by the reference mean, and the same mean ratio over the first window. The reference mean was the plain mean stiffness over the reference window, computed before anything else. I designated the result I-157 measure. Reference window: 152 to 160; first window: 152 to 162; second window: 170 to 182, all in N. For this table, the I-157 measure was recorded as 0.96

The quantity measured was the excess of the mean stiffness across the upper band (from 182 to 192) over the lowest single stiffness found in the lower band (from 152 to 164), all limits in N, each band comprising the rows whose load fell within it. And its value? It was -108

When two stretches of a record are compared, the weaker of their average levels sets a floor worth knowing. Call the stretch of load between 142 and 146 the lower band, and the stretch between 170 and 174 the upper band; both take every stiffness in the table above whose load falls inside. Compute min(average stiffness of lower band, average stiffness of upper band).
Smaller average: 356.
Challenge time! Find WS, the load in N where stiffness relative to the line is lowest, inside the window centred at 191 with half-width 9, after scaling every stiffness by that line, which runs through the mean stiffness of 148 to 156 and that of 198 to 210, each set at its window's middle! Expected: 191 N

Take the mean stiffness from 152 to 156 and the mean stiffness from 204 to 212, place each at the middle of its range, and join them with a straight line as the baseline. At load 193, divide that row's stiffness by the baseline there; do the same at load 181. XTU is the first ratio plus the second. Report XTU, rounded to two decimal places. 1.52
